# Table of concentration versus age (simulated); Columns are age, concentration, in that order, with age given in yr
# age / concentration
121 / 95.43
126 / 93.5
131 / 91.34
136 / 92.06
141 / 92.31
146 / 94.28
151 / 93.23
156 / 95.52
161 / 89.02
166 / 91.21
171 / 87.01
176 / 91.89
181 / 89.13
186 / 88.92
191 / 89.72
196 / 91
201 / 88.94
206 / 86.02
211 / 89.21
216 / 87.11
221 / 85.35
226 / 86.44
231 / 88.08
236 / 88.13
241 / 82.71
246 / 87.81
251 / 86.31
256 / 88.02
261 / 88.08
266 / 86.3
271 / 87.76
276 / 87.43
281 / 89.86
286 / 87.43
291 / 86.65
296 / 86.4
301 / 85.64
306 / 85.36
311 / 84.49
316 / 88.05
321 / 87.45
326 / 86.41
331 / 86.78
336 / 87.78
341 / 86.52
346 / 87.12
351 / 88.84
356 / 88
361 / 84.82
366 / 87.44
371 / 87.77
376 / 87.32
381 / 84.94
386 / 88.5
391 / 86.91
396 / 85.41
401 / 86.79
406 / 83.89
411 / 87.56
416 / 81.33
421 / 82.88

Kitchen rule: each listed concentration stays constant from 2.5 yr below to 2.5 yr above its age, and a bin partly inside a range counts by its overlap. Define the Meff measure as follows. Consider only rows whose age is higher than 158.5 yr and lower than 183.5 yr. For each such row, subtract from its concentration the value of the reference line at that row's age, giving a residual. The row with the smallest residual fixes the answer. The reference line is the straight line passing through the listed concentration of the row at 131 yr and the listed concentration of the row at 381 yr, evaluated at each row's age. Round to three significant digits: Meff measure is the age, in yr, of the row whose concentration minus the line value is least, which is 171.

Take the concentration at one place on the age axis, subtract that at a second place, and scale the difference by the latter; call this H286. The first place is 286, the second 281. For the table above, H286 -0.027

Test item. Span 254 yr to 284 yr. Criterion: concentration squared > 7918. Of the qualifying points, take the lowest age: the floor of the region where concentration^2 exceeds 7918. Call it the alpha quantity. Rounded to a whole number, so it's 281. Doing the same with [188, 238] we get 191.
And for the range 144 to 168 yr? 146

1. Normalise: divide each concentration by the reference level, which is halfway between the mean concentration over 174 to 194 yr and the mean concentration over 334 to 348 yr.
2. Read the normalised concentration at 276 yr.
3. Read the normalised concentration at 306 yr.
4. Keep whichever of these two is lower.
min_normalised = 0.964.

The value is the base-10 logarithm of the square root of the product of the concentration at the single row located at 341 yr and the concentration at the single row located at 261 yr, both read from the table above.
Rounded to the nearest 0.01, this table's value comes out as 1.94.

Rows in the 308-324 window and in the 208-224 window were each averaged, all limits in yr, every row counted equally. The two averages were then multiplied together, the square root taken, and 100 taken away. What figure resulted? -13.1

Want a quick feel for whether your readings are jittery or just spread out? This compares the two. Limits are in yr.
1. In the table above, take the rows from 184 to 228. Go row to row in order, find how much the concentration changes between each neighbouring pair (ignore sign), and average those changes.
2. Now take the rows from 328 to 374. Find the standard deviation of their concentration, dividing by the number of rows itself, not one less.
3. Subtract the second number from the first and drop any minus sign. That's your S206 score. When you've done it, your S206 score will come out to 0.83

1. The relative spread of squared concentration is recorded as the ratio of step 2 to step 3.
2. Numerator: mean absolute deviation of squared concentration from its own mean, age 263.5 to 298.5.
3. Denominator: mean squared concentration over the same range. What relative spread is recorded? 0.019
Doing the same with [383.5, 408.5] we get 0.030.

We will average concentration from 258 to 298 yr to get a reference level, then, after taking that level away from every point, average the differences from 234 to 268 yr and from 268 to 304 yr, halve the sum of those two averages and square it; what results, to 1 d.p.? 0.2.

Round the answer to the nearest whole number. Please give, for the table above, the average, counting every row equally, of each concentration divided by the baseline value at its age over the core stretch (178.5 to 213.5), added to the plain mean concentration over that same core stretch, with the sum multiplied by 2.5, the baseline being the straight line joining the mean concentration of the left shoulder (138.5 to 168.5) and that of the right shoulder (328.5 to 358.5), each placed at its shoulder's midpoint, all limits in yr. 225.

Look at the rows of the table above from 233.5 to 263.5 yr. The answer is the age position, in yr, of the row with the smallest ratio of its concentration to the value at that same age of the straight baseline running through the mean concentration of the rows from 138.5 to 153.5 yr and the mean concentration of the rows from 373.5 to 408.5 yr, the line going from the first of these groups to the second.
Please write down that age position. 241 yr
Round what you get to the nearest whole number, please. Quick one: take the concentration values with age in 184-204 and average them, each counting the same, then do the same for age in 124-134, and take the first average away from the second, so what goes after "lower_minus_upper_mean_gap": 3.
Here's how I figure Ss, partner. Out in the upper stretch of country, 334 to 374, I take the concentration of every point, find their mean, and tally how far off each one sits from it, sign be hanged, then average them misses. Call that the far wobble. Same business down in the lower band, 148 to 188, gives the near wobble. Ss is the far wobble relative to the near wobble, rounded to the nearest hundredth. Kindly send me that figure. 0.38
